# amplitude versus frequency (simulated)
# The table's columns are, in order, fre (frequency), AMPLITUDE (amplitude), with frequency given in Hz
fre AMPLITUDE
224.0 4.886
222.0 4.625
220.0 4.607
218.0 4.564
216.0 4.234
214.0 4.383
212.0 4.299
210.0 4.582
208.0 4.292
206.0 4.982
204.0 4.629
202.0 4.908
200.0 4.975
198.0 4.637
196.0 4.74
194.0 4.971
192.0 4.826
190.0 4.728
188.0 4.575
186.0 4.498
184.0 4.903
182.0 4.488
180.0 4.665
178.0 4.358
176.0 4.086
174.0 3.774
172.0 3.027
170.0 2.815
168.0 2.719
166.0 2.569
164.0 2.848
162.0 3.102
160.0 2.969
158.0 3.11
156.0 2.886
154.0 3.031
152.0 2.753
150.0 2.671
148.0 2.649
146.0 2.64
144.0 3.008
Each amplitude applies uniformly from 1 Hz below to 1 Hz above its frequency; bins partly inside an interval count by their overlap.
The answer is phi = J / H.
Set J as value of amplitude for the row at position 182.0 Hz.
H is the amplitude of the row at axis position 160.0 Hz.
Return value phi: 1.5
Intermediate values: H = 2.969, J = 4.488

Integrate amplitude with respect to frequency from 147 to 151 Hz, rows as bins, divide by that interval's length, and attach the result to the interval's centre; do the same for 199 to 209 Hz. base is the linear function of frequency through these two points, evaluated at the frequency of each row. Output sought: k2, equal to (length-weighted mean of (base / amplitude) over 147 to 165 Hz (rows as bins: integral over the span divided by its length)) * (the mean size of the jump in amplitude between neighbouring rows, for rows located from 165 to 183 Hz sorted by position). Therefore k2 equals 0.29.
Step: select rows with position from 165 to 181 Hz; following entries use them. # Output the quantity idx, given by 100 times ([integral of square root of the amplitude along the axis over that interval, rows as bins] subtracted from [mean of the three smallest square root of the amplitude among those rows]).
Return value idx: -2812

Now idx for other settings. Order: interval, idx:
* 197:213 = -3244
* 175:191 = -3200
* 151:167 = -2562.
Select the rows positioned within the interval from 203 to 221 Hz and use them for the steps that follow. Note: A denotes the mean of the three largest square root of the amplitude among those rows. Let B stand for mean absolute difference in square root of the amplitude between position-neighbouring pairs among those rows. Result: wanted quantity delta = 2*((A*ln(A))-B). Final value 3.26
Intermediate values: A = 2.18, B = 0.0652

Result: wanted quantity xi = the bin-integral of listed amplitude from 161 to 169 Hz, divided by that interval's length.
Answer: 2.8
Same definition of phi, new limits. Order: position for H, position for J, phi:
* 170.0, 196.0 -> 1.7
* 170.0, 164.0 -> 1.0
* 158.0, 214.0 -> 1.4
